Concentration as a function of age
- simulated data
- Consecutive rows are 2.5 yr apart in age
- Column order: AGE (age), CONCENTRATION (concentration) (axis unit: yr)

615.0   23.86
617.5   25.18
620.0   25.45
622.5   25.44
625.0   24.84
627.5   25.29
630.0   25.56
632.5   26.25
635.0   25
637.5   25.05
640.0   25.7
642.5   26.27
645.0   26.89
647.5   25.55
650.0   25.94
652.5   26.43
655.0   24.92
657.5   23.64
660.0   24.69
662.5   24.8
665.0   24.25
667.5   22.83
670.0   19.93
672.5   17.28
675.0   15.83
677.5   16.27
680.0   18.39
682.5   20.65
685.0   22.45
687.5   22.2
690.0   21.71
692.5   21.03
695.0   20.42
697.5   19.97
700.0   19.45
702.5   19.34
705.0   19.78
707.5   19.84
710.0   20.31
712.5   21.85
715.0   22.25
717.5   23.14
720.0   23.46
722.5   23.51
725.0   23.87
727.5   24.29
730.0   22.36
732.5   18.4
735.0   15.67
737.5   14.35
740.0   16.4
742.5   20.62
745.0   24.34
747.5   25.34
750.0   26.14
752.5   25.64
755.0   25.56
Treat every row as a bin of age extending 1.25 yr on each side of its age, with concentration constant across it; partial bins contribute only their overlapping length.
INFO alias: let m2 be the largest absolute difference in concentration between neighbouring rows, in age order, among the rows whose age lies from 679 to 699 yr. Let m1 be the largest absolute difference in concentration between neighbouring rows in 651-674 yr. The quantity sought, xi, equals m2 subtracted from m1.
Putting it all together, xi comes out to 0.6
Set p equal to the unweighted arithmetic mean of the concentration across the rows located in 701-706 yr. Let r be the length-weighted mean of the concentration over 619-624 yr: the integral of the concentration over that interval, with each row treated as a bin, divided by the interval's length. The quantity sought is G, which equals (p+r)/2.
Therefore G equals 22.5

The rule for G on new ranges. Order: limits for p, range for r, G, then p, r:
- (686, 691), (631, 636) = 23.8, 22.0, 26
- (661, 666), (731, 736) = 20.9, 24.5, 17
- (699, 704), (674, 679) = 17.8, 19.4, 16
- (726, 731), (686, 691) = 22.7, 23.3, 22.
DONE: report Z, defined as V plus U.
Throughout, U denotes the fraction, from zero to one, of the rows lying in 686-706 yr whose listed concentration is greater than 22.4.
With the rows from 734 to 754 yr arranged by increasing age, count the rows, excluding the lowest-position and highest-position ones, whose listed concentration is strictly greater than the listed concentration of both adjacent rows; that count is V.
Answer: 1.00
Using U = 0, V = 1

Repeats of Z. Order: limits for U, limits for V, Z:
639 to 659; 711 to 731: 2.00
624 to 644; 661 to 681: 1.00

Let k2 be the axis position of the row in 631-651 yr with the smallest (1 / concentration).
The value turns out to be 645.0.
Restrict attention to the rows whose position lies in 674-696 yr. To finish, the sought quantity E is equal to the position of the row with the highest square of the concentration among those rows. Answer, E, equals 685.0 yr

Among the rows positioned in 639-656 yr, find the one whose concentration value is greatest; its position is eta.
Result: 645.0 yr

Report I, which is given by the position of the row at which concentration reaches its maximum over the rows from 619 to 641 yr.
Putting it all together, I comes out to 632.5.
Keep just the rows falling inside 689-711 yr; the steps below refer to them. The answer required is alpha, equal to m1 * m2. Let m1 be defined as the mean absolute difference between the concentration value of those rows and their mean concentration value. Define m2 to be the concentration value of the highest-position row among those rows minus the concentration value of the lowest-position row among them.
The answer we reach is -0.8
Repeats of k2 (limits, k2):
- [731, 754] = 750.0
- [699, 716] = 715.0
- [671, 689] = 685.0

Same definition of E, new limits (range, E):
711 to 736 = 727.5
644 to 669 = 645.0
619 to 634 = 632.5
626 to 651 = 645.0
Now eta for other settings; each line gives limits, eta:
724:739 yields 727.5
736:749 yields 747.5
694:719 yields 717.5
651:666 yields 652.5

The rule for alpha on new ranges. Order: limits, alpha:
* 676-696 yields 6.3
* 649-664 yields -0.8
